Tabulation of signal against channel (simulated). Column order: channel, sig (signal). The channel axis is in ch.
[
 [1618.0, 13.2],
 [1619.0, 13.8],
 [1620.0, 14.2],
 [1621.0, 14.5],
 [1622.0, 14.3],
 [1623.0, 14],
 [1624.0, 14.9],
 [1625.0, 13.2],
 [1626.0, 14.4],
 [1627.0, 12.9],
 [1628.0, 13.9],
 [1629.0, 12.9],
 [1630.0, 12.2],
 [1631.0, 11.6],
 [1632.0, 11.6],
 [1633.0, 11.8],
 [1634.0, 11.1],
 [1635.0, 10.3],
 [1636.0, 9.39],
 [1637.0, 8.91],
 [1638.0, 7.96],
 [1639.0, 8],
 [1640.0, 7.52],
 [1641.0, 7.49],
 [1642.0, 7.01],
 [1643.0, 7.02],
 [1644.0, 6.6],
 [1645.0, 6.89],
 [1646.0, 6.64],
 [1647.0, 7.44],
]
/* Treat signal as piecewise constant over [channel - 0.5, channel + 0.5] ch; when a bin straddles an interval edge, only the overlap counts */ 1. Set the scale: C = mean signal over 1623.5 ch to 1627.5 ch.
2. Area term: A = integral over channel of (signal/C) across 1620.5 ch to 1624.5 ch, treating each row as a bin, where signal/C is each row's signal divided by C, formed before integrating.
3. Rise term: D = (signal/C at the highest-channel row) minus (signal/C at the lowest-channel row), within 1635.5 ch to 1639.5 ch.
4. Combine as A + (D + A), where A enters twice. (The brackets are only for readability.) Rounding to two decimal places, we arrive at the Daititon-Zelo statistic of 8.23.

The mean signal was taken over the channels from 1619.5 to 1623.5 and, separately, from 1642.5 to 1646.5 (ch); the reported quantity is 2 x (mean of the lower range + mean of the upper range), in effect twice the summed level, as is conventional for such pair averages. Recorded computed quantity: 42.1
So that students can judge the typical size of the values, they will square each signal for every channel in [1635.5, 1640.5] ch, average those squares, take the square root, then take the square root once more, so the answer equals 2.9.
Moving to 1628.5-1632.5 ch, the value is 3.5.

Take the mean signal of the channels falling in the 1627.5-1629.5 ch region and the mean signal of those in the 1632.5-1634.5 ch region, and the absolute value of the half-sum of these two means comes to 12.4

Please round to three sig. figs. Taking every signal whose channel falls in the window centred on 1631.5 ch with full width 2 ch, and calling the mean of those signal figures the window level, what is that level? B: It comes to 11.6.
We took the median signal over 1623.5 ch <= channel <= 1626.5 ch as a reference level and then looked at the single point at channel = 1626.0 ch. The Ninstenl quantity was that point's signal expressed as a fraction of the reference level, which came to 1.0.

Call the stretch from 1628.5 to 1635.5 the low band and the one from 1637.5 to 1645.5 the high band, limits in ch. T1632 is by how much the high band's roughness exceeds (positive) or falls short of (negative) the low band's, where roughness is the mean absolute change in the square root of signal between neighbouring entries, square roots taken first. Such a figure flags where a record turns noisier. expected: -0.03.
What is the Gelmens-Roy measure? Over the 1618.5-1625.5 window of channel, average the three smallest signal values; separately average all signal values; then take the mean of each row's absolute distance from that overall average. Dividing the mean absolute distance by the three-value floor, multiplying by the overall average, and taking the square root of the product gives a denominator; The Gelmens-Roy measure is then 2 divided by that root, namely 3.1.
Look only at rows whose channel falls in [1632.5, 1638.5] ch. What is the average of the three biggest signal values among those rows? 11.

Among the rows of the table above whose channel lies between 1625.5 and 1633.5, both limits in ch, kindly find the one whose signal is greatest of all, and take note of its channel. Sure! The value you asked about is 1626.0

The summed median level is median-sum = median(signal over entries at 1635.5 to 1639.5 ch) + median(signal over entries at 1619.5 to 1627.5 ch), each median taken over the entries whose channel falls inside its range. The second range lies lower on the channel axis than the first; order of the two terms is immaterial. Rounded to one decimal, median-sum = 22.7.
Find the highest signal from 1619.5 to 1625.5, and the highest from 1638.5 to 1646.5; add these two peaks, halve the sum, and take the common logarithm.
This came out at 1.059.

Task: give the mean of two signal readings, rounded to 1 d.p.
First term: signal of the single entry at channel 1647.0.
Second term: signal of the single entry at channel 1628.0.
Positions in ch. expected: 10.7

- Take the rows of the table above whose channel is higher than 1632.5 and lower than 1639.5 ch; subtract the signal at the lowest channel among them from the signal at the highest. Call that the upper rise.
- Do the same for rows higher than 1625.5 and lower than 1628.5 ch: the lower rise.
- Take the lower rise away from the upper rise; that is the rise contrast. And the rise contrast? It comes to -3.3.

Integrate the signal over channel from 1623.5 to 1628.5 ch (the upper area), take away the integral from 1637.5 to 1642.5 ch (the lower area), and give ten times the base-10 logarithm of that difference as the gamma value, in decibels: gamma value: 15.0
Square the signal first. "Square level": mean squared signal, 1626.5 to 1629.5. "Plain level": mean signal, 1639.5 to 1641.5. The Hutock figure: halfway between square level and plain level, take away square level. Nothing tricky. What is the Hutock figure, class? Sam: -84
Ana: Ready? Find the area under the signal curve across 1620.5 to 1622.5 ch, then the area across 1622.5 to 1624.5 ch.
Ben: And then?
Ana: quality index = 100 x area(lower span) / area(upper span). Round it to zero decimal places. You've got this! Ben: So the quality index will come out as 100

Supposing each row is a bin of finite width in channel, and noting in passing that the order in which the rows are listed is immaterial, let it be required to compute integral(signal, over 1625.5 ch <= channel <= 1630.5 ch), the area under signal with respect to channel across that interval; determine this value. 66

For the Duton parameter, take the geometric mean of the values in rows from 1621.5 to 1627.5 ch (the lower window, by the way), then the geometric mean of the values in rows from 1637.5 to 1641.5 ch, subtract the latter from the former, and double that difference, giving 12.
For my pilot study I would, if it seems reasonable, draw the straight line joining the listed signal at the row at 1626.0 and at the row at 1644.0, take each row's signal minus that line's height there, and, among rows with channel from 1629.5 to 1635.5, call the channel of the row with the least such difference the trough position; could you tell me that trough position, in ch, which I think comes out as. 1631.0 ch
